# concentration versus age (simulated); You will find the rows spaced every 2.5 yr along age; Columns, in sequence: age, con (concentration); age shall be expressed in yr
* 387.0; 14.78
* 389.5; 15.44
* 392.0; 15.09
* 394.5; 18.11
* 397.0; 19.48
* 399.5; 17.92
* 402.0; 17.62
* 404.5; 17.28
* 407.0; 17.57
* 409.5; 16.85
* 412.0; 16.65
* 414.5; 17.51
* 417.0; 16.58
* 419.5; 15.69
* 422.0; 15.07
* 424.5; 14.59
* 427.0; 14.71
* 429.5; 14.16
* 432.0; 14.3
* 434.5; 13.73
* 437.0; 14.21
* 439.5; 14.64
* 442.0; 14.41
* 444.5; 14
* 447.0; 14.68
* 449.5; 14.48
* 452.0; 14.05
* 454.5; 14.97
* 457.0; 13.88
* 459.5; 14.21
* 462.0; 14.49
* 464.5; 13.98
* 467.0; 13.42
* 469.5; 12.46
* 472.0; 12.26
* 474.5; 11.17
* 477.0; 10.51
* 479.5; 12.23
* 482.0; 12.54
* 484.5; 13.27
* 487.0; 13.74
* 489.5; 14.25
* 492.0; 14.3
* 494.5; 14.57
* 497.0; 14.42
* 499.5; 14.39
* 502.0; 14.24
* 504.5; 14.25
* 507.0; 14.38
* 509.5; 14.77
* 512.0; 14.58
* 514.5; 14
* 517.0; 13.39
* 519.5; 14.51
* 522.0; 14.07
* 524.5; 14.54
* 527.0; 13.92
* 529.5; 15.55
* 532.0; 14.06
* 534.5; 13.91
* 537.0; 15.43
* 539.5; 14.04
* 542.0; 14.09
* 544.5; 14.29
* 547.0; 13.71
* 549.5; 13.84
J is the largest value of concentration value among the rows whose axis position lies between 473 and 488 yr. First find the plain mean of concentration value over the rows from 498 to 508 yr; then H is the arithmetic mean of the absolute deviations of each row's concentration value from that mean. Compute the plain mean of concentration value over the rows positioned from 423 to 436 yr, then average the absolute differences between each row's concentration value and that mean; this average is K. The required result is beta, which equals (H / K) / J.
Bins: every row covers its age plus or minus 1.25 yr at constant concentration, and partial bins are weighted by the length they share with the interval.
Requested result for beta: 0.02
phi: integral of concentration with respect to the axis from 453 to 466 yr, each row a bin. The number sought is 186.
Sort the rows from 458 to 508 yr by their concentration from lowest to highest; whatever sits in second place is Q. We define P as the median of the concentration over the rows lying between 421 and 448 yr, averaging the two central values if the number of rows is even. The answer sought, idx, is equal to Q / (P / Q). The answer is 8.7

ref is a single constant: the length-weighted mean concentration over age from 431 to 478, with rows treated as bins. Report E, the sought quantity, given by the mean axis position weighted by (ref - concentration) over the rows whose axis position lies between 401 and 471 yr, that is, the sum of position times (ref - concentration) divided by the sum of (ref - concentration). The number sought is 417.8 yr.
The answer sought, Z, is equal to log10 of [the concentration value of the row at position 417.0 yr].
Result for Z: 1.22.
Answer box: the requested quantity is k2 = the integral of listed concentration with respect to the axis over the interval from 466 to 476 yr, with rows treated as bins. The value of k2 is 123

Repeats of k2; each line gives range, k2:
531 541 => 144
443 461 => 258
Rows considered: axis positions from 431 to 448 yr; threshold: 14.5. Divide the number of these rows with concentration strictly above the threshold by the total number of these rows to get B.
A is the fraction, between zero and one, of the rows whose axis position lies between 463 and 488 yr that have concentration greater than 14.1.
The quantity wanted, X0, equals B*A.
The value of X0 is 0.00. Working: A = 0.0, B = 0.29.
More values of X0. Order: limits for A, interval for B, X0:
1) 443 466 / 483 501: 0.08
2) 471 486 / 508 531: 0.00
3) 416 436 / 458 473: 0.00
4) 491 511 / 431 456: 0.30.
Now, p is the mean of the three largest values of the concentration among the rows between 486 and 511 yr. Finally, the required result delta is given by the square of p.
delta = 213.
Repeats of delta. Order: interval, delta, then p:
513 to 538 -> 230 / 15.2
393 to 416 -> 342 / 18.5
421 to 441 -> 219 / 14.8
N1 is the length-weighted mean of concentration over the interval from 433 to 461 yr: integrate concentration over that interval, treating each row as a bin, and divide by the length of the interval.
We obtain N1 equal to 14.3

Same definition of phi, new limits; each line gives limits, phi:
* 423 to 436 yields 186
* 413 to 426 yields 206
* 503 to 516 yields 187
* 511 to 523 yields 169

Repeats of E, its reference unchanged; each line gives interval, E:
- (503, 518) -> 508.6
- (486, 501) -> 494.7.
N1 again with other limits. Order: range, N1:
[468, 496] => 12.9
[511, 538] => 14.3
